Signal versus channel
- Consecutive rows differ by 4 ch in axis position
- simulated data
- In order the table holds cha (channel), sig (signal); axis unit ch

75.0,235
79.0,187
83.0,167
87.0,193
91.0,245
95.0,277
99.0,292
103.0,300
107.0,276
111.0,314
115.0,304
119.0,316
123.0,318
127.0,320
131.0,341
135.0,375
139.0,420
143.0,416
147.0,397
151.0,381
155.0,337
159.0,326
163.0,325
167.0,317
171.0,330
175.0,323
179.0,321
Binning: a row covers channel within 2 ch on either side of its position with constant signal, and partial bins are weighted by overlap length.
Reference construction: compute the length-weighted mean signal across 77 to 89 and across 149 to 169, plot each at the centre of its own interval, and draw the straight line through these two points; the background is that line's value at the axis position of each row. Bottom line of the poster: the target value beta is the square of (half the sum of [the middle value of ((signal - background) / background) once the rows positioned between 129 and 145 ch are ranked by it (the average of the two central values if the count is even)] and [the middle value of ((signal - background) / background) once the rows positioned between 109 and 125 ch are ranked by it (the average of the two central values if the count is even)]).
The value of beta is 0.080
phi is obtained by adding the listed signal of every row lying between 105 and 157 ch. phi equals 4515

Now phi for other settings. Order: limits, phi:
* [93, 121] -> 2079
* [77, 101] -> 1361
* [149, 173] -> 2016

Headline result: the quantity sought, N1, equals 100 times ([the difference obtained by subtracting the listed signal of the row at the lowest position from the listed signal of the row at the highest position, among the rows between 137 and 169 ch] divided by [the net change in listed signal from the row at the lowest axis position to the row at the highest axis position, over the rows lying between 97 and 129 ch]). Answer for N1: -368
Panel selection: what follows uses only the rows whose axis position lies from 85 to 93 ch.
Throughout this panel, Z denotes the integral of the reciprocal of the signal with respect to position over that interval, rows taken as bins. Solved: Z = 0.037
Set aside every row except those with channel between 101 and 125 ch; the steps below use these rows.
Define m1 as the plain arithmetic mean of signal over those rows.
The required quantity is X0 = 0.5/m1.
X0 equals 0.0016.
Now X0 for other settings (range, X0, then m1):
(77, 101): 0.0022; 227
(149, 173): 0.0015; 336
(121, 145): 0.0014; 365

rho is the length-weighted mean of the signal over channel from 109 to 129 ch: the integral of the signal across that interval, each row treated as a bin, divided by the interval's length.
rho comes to 314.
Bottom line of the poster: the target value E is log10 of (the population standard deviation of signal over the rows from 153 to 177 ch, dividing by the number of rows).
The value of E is 0.8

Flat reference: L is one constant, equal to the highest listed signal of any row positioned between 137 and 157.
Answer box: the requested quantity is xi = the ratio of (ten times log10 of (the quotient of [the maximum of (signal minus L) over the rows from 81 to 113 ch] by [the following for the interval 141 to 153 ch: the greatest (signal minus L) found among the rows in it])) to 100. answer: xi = 0.14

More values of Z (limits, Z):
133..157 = 0.062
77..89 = 0.066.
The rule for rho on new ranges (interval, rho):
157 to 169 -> 323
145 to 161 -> 360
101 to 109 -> 288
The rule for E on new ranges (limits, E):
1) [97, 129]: 1.2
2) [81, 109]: 1.7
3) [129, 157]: 1.5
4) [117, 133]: 1.0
